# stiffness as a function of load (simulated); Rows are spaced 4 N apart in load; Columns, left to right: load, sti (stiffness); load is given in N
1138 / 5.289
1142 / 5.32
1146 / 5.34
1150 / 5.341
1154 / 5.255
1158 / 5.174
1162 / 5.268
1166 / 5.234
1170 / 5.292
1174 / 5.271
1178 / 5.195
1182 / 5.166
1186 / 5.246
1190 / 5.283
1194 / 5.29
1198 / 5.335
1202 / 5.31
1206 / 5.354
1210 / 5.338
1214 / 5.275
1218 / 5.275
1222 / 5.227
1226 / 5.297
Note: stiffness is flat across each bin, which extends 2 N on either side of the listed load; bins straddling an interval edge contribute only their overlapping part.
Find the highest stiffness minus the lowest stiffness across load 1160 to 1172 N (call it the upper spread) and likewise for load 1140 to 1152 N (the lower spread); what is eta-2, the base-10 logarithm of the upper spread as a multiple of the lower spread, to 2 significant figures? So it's 0.44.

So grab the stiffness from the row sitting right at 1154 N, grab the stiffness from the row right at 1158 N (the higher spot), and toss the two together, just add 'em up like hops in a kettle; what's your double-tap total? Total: 10.4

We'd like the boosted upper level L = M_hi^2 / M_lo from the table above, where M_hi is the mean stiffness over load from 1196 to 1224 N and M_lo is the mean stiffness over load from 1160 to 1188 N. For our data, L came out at 5.37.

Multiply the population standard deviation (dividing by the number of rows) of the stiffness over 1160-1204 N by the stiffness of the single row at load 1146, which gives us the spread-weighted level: 0.253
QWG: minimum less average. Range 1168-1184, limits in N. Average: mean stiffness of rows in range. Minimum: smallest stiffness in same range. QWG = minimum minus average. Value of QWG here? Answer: -0.065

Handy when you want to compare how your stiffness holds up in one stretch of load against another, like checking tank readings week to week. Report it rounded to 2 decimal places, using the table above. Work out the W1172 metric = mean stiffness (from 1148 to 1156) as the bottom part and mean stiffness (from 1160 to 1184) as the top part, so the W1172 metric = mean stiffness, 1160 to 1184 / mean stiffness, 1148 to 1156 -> 0.99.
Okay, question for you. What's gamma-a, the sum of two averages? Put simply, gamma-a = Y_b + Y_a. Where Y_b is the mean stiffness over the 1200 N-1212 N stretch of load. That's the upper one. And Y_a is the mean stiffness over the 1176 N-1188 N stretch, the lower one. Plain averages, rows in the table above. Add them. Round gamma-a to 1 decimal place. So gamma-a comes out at 10.5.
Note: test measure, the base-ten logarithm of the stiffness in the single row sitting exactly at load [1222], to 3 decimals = 0.718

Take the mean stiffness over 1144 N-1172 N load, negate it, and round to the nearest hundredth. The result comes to -5.27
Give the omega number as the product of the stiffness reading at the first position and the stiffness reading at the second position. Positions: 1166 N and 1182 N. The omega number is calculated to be 27.0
